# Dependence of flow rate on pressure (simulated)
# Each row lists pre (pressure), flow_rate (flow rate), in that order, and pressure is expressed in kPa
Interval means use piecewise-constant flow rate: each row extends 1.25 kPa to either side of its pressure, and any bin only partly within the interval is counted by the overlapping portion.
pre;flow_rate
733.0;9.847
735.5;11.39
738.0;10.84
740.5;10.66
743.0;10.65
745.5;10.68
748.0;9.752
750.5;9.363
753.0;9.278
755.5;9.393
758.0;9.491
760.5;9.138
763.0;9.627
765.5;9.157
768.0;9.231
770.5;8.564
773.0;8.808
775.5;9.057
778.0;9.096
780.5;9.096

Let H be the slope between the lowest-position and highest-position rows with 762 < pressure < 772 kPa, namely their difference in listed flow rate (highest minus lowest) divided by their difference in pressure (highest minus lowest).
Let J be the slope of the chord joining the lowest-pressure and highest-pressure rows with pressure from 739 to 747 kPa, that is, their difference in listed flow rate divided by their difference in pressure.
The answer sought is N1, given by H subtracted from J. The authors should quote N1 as 0.15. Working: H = -0.14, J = 0.00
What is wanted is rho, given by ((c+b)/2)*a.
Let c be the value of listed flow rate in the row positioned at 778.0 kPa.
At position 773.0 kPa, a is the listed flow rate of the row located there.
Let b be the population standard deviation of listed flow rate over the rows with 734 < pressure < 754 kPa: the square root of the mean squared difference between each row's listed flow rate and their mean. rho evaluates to 43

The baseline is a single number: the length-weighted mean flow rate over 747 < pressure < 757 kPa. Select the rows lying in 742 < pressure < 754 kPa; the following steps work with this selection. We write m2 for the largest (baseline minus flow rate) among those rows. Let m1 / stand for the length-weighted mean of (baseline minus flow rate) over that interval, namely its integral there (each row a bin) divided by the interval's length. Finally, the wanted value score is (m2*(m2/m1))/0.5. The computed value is -0.1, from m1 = -0.50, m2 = 0.16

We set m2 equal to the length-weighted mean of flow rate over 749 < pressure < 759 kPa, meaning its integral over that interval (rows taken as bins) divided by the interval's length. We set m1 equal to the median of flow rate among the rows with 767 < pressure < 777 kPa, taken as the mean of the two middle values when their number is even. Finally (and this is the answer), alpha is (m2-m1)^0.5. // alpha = 0.67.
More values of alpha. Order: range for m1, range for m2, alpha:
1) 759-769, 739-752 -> 1.01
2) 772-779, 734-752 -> 1.18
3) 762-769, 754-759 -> 0.45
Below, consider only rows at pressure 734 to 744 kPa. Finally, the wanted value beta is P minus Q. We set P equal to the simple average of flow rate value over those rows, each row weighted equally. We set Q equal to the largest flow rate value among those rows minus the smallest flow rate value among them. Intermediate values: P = 10.9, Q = 0.7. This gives 10.1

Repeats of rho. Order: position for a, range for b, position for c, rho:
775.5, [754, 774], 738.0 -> 51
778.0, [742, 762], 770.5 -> 42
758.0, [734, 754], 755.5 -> 48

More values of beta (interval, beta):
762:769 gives 8.9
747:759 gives 9.0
